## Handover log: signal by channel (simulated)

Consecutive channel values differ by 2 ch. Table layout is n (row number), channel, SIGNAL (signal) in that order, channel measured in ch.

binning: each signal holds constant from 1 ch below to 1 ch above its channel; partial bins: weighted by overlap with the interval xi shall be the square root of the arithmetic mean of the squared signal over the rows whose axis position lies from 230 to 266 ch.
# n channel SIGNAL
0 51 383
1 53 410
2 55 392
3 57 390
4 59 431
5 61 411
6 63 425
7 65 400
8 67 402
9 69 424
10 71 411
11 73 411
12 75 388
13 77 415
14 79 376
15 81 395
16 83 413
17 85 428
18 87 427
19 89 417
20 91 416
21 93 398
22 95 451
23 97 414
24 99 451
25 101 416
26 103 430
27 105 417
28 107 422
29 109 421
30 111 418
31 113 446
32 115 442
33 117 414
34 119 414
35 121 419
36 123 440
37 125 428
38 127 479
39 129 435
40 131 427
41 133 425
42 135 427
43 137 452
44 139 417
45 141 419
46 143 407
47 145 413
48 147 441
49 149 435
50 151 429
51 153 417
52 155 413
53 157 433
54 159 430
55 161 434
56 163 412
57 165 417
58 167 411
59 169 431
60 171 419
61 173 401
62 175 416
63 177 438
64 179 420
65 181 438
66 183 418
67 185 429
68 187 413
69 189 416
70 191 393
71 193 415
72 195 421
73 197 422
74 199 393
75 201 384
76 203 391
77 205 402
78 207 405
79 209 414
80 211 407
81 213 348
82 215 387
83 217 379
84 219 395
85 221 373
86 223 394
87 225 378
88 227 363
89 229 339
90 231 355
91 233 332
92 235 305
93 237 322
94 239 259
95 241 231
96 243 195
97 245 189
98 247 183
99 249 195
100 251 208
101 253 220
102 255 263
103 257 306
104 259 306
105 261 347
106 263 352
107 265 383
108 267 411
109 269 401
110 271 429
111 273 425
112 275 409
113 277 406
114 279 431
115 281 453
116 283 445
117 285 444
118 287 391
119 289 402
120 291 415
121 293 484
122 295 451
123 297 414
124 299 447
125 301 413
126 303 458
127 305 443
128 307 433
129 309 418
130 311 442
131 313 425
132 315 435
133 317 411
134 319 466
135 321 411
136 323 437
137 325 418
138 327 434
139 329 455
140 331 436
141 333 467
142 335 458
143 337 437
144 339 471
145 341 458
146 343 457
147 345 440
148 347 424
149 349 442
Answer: 283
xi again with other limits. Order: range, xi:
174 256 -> 361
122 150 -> 432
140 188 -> 422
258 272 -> 378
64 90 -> 409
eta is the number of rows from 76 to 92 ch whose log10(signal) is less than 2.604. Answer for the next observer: 2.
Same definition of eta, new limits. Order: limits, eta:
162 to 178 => 1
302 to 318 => 0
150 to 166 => 0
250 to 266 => 8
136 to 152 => 0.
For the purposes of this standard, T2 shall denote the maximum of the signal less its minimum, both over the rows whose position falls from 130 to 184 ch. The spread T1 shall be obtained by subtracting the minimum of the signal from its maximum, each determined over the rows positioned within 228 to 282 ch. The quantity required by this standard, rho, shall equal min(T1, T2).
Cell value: 51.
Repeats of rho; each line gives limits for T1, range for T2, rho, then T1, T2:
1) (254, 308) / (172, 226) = 90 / 221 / 90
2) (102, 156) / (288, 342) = 72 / 72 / 82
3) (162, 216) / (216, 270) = 90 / 90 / 228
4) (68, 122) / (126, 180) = 75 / 75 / 78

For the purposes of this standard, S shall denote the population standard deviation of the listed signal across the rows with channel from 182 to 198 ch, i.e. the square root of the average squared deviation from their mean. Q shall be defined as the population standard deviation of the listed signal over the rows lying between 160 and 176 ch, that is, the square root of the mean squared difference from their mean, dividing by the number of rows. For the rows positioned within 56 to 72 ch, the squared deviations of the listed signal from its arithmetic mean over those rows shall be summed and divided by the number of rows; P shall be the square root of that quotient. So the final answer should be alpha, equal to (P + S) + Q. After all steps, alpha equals 33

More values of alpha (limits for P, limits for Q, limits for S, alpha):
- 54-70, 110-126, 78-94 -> 44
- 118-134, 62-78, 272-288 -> 51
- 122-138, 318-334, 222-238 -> 64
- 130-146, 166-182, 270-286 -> 41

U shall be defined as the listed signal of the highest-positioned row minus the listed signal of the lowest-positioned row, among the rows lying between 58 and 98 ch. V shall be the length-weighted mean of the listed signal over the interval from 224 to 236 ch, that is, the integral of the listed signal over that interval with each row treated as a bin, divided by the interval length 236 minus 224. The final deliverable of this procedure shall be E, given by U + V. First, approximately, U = -17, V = 345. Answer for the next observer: 328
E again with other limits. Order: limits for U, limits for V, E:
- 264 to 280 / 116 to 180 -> 473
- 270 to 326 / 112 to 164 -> 418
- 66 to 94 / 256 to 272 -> 363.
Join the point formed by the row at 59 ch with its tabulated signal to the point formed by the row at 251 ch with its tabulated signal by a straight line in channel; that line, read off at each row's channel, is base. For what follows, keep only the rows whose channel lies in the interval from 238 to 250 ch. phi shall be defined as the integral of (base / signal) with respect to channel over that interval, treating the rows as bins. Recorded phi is 13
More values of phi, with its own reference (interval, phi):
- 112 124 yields 10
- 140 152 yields 9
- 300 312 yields 4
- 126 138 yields 9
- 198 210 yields 8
